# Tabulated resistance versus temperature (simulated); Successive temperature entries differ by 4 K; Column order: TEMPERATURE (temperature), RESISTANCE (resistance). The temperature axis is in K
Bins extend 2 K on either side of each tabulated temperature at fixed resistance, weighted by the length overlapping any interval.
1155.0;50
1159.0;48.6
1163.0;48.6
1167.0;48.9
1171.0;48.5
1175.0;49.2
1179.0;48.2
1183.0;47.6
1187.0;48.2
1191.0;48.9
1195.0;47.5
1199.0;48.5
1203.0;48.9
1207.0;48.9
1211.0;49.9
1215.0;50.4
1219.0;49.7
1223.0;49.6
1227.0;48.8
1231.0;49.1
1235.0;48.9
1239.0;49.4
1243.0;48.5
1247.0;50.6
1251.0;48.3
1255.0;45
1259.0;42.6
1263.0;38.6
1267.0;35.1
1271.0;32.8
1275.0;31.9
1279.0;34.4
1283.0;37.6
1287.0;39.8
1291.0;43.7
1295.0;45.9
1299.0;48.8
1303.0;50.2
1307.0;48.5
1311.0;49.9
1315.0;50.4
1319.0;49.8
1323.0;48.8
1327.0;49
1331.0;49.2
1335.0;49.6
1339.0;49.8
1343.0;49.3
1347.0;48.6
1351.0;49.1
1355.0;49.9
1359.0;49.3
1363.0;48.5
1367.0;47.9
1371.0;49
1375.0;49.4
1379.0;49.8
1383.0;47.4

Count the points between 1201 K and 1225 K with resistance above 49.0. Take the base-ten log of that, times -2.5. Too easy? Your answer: -1.5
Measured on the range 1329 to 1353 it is -1.7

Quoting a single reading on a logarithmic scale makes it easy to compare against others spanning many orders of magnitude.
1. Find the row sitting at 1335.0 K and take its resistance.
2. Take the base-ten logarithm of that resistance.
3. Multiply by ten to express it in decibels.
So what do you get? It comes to 17.0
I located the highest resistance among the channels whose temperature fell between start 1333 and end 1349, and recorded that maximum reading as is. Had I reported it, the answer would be 49.8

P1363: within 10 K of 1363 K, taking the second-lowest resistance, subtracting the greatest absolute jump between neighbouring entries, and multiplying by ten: 474.0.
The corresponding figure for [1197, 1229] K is 478.0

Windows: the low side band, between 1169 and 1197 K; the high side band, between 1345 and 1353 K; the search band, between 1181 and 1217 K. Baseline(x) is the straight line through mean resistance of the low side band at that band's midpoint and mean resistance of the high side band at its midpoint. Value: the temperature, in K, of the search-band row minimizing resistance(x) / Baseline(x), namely 1195.0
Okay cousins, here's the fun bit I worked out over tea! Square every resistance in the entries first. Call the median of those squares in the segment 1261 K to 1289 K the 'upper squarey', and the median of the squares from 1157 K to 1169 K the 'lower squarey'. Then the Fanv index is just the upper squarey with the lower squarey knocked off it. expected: -1130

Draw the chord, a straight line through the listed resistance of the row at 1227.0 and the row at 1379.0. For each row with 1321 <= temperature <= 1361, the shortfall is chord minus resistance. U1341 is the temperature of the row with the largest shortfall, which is 1347.0 K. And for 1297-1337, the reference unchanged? 1307.0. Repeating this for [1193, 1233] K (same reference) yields 1195.0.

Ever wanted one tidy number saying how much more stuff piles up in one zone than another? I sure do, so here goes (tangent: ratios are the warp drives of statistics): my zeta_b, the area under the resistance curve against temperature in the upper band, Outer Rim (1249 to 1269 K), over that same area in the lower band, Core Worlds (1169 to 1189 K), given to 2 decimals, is 0.87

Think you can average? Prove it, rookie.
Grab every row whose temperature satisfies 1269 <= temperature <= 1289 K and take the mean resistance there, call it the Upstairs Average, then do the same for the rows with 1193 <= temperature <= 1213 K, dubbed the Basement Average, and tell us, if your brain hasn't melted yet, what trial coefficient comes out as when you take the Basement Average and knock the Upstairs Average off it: 13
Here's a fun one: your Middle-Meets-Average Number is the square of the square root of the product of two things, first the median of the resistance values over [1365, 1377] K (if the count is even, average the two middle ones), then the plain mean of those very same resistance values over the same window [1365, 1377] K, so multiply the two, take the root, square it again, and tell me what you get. 2390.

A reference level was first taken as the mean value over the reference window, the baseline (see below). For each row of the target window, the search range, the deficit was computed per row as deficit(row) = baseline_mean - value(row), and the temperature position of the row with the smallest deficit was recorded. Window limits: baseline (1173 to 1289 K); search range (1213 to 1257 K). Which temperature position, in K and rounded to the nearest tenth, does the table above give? 1247.0 K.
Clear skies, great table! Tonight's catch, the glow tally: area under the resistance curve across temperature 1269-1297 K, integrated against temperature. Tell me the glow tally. 1064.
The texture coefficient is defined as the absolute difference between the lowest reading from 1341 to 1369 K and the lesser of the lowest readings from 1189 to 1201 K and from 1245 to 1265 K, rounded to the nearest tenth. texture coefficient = 9.3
